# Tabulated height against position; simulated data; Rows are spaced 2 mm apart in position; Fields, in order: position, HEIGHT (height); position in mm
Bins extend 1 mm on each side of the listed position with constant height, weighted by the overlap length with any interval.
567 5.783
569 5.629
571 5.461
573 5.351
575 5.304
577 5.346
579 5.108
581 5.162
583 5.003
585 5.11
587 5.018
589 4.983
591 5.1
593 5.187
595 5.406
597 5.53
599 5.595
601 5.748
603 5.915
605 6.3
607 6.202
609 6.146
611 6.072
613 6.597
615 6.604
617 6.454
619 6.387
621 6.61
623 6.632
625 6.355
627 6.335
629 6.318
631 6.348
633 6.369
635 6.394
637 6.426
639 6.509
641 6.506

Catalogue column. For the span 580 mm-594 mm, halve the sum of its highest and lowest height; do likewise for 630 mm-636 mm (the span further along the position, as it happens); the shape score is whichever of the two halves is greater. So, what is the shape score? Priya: 6.37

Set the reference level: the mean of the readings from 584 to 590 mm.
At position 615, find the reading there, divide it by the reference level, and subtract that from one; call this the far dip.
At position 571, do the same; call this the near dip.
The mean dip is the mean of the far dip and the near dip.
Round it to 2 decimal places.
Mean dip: -0.20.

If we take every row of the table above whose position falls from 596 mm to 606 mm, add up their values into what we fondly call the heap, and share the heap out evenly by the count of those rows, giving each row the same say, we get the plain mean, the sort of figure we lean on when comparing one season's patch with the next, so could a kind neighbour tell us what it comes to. 5.8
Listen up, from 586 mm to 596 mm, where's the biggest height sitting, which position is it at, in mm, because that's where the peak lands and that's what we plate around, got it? 595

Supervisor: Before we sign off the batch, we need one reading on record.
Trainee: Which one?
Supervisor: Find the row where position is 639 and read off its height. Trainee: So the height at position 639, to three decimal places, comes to 6.509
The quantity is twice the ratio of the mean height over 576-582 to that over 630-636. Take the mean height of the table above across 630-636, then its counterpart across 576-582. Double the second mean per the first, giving 1.63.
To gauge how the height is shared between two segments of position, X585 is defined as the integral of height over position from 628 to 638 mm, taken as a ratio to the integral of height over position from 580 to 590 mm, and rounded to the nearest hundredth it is 1.26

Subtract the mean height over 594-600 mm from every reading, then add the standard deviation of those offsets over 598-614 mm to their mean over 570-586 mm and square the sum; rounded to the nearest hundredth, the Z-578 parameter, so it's 0.00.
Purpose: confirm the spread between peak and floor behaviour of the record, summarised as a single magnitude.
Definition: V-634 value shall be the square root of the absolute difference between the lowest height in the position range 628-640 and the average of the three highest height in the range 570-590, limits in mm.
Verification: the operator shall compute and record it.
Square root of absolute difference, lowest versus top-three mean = 1.0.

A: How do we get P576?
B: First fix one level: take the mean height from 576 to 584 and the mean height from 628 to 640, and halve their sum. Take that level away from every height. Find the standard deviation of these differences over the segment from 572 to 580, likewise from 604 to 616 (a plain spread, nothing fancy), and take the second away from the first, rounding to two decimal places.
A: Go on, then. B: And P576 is -0.11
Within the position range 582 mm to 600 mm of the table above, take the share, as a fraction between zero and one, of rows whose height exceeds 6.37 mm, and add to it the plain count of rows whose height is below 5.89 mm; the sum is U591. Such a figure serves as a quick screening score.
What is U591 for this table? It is 9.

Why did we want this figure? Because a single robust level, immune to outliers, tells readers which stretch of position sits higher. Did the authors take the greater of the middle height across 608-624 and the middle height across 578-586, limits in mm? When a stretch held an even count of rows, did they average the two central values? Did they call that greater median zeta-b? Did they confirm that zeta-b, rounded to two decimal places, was 6.53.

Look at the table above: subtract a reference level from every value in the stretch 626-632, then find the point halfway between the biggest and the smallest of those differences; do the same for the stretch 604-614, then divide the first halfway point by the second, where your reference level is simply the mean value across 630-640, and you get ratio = 1.0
